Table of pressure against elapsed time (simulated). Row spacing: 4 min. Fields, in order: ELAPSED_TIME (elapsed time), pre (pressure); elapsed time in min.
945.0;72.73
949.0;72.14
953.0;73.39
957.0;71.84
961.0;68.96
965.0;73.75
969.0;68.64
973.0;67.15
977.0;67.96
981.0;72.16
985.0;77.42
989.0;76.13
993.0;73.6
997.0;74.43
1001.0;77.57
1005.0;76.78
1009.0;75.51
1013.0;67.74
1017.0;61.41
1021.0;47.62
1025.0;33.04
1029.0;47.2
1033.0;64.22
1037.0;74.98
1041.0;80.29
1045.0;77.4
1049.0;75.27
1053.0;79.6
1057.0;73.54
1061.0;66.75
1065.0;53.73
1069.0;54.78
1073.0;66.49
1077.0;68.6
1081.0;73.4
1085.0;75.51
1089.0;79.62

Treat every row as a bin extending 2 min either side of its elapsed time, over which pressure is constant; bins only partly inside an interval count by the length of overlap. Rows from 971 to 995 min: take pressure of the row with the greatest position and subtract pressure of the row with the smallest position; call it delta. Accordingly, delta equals 6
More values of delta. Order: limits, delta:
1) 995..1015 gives -7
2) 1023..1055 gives 47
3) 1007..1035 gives -11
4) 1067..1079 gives 14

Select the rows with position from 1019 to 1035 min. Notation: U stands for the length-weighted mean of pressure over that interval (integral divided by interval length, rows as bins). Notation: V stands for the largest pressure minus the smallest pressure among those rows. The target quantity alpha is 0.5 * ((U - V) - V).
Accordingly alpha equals -7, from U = 48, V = 31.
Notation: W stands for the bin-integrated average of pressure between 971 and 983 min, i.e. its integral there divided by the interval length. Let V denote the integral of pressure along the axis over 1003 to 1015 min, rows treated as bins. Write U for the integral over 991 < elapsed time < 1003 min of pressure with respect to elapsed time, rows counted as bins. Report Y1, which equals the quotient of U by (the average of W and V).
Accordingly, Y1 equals 1.90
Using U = 902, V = 880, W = 69.1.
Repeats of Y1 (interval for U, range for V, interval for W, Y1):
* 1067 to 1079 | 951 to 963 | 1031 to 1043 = 1.63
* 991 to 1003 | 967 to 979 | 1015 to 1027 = 2.09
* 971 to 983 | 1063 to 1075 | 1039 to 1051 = 2.13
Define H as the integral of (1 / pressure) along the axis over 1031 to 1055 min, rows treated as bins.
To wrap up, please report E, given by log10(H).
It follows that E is -0.49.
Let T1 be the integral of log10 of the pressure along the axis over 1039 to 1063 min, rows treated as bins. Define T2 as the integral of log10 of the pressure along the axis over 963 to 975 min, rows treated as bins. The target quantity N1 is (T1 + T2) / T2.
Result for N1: 3.0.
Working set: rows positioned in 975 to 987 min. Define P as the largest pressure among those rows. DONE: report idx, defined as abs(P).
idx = 77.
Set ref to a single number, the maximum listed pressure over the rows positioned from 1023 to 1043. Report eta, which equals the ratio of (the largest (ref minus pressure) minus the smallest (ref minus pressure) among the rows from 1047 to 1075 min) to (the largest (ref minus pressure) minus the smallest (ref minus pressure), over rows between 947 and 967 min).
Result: 5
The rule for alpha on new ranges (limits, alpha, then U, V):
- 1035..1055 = 33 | 78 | 5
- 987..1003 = 34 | 75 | 4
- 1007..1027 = -14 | 57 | 42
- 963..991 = 26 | 72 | 10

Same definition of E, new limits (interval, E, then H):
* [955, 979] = -0.46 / 0.34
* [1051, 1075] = -0.43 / 0.37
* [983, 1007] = -0.50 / 0.32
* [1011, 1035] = -0.32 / 0.48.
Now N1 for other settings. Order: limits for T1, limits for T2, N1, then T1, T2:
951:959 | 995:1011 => 1.5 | 15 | 30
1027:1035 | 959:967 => 1.9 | 14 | 15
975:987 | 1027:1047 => 1.6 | 22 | 37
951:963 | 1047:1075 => 1.4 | 22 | 51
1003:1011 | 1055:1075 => 1.4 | 15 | 36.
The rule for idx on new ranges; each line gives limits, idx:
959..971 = 74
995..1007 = 78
